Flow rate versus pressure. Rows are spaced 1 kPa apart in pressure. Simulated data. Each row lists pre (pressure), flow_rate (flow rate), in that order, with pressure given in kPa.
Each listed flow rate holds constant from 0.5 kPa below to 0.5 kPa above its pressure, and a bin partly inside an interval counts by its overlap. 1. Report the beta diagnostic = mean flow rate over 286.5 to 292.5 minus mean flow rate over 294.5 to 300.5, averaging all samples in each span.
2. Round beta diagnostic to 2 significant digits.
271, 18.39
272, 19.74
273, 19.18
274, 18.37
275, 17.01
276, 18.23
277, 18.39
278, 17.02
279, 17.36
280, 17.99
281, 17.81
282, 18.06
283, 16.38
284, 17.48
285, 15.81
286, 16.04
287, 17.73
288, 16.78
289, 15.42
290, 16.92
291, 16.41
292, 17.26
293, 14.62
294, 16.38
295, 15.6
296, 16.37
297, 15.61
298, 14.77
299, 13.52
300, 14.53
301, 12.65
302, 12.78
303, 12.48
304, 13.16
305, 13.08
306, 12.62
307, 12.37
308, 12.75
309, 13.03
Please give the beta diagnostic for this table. 1.7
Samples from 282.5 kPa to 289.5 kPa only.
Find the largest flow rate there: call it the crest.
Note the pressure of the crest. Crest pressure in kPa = 287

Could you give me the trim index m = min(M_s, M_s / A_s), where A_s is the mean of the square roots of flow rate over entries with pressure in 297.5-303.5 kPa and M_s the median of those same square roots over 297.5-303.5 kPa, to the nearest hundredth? 0.99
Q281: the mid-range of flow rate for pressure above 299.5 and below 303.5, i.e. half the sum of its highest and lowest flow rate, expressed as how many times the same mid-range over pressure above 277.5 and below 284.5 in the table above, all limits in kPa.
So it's 0.78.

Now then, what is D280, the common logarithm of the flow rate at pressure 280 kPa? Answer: 1.255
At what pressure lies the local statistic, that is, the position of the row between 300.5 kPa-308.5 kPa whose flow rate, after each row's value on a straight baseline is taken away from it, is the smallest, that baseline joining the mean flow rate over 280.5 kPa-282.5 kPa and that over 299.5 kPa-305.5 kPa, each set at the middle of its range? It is 301 kPa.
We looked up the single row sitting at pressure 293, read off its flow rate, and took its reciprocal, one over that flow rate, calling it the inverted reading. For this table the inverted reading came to 0.0684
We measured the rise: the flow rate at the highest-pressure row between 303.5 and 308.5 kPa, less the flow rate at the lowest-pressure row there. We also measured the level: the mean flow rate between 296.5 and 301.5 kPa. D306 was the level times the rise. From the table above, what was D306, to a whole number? -6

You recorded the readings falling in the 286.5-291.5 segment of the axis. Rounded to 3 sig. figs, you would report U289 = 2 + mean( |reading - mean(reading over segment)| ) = 2.59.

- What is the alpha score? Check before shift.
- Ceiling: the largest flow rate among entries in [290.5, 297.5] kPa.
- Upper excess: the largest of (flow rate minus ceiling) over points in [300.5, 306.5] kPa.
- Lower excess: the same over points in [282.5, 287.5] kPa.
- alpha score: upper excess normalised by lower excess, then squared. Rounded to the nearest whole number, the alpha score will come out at 76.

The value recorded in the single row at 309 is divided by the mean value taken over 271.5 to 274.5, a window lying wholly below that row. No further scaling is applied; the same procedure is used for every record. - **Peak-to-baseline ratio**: 0.68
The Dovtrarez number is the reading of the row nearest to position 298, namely 14.77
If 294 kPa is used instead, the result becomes 16.38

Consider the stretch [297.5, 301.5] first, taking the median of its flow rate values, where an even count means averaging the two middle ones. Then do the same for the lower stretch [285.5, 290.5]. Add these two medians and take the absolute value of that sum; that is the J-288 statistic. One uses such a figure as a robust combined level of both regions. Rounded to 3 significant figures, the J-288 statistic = 30.8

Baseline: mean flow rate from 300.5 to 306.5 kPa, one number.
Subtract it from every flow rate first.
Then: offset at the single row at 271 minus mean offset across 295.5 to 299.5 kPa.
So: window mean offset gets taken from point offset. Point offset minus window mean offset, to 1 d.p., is 3.3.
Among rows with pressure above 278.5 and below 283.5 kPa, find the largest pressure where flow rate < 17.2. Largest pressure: 283 kPa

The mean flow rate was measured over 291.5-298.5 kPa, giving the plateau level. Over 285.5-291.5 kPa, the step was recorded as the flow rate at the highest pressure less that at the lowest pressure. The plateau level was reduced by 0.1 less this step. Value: 16.1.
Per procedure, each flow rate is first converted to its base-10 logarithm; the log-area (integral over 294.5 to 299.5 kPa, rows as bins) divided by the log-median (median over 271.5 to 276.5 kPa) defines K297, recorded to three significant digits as 4.67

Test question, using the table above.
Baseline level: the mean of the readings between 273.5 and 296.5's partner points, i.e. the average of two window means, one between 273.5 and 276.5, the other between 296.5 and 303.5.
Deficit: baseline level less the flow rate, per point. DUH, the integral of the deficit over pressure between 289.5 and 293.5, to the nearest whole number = -2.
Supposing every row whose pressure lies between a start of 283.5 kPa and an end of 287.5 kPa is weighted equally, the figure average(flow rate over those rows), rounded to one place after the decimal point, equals 16.8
